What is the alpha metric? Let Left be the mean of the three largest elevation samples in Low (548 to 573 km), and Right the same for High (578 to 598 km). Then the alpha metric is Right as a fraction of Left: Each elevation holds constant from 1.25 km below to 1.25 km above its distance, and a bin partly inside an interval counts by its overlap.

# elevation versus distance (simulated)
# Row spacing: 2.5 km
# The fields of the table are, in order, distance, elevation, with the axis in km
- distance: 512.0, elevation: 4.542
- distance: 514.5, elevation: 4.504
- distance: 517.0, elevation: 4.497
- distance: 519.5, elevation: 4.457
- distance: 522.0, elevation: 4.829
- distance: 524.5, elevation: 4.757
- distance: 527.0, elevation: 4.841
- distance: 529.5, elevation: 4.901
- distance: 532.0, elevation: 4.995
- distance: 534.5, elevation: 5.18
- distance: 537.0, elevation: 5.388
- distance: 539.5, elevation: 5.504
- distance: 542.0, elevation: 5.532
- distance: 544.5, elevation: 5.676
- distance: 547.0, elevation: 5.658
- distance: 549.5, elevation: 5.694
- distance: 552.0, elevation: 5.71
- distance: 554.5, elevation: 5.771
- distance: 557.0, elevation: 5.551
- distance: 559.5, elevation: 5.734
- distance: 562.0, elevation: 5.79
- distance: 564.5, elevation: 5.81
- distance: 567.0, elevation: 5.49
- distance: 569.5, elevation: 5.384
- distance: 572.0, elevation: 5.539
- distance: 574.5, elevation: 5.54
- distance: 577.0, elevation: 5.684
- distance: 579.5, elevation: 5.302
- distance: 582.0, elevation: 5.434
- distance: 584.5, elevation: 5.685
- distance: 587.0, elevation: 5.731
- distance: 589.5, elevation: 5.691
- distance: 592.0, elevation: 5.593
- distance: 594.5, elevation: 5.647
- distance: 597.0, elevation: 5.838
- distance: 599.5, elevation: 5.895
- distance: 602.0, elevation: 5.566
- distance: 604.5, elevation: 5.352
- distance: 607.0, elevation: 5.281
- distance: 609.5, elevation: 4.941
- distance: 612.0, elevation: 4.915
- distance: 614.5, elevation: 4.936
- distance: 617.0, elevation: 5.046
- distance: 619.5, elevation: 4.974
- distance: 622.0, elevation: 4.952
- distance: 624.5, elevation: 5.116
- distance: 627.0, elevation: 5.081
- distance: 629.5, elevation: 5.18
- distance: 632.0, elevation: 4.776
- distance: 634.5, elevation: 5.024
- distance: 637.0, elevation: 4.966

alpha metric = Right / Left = 0.99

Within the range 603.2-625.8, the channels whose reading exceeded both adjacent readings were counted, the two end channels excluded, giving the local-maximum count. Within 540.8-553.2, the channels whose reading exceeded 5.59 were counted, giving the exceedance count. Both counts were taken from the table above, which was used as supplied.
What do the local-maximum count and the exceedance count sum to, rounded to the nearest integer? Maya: 5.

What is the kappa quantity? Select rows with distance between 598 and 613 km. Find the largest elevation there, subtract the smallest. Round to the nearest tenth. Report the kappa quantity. 1.0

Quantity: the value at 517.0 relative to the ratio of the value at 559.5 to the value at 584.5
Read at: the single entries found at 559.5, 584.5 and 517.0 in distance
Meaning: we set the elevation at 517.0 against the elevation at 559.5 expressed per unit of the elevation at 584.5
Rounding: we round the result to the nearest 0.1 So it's 4.5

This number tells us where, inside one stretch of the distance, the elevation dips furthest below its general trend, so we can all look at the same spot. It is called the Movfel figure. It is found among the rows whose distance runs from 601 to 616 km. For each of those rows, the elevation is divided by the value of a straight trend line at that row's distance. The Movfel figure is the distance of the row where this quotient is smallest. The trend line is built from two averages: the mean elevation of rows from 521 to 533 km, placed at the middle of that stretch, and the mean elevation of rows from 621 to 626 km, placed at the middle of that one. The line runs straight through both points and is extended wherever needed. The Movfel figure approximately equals 612.0 km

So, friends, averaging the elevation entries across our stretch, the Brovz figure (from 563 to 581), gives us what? 5.54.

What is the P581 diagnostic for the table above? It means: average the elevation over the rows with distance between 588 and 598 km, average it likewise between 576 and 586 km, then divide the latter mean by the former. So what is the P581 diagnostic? 0.97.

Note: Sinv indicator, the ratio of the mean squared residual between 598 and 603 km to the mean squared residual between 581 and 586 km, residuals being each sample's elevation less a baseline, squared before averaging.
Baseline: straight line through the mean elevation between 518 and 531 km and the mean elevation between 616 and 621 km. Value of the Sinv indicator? 1.4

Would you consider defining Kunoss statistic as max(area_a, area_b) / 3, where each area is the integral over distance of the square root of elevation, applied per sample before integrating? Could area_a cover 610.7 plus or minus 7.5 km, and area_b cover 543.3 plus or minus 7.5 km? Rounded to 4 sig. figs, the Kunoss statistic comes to 11.81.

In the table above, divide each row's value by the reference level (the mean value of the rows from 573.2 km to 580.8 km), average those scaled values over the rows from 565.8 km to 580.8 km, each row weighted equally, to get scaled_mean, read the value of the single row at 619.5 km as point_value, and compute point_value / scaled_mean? 4.99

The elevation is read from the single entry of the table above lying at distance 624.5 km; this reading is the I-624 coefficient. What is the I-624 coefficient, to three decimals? 5.116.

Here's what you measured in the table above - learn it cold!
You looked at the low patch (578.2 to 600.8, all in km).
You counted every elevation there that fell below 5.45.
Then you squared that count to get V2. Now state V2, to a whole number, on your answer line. 4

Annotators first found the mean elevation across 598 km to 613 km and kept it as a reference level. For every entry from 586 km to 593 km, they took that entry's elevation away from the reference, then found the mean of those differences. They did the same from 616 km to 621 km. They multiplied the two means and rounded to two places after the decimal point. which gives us -0.11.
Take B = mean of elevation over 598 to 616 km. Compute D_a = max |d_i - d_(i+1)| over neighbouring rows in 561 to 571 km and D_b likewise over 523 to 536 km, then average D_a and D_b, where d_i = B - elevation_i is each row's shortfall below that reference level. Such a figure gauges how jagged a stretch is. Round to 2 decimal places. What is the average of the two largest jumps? 0.25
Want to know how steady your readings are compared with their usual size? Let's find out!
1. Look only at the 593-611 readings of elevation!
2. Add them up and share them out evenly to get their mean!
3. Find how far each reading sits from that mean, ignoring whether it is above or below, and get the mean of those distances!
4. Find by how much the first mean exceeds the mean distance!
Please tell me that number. 5.2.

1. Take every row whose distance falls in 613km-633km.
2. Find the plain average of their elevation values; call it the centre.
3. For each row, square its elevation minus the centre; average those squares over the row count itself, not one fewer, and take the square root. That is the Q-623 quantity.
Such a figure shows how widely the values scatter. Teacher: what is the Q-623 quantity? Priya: 0.12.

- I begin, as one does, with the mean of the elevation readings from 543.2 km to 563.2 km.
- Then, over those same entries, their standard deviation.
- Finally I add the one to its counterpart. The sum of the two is 5.77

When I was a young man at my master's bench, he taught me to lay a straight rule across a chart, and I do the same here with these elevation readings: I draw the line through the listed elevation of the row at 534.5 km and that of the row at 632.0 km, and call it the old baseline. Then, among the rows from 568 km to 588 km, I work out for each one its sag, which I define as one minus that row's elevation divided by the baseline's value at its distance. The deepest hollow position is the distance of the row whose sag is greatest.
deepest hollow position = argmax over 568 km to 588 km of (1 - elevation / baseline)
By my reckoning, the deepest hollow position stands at 579.5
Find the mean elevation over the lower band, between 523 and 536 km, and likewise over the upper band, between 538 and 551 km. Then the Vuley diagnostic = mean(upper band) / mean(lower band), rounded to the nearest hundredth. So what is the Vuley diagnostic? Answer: 1.14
